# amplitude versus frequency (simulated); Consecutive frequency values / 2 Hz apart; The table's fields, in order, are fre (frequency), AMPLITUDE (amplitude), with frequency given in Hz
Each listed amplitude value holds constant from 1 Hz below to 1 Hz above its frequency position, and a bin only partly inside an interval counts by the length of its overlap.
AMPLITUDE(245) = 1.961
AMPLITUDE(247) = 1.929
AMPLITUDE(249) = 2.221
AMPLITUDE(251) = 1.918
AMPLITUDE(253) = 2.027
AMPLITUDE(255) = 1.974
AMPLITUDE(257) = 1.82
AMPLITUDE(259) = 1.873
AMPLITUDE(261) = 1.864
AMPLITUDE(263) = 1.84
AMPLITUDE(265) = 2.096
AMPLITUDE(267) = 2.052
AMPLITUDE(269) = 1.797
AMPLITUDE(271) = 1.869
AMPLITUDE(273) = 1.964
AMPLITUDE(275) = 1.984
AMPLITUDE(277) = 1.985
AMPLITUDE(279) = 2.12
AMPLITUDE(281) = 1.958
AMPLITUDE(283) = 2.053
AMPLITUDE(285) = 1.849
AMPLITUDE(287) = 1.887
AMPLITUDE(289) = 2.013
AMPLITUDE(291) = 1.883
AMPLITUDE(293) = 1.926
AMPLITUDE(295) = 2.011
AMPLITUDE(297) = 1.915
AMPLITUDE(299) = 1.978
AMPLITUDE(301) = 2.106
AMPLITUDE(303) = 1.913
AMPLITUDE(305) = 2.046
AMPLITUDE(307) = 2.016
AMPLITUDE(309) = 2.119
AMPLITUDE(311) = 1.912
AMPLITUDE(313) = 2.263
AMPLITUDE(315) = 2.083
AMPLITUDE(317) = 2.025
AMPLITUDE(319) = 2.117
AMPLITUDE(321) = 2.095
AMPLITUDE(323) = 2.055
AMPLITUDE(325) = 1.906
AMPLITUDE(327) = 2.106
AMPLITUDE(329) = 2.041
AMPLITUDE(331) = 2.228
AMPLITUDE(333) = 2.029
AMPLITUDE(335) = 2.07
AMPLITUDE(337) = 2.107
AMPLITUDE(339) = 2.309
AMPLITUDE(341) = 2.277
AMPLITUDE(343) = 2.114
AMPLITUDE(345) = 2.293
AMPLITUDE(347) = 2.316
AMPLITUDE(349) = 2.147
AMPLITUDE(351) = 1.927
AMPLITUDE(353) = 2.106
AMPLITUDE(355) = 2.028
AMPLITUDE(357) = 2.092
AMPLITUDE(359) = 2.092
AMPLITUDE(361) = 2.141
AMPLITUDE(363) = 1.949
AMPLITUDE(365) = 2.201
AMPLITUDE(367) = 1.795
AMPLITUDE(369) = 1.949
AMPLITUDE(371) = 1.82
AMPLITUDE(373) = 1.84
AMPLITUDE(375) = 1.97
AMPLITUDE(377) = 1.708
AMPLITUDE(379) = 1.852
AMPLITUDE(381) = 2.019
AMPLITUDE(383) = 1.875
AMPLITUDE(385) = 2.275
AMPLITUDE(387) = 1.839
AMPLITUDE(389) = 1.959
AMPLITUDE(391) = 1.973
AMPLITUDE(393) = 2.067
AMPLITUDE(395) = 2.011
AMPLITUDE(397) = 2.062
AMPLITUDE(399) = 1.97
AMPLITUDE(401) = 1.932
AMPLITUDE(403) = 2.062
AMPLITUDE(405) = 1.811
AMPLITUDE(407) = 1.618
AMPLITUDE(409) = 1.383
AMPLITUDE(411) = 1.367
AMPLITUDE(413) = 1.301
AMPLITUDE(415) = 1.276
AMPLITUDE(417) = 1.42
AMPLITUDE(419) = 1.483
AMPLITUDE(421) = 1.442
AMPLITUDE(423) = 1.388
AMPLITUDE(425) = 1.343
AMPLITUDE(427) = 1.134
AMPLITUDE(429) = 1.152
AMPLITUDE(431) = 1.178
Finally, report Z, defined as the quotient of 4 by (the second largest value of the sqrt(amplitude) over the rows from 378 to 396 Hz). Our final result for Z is 2.78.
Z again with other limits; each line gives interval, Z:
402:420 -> 2.97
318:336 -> 2.75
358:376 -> 2.73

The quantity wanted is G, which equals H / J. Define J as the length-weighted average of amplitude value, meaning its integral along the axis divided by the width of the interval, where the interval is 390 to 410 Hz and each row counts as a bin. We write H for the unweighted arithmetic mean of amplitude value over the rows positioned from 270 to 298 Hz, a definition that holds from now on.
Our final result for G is 1.04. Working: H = 1.96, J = 1.89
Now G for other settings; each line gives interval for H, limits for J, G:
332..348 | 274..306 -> 1.11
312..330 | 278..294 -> 1.06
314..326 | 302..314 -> 1.00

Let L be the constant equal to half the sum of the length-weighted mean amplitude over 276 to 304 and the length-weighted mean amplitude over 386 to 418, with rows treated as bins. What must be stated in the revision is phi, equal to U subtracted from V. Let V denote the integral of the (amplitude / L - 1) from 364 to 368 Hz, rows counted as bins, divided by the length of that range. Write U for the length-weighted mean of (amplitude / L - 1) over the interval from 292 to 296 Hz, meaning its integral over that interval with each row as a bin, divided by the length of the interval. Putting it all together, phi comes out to 0.016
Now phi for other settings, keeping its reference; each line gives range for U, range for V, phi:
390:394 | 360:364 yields 0.013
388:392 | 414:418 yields -0.332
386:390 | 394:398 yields 0.074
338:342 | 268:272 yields -0.247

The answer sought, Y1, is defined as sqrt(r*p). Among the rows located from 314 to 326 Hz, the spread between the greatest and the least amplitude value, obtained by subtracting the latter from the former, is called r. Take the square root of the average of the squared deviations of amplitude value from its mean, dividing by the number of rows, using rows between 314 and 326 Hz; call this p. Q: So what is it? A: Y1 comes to 0.121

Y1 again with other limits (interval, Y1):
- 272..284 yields 0.097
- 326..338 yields 0.114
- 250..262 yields 0.120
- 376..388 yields 0.319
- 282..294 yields 0.123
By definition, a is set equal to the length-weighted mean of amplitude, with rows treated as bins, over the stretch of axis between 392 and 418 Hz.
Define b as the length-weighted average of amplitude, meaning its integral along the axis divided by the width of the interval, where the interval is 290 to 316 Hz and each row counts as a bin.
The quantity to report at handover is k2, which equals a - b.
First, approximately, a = 1.71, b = 2.01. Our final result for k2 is -0.30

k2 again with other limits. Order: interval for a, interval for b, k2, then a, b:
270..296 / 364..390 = 0.03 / 1.96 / 1.93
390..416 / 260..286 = -0.20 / 1.76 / 1.96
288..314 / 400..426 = 0.48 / 2.01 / 1.53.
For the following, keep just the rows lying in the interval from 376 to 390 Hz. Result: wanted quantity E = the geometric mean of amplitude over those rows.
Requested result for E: 1.93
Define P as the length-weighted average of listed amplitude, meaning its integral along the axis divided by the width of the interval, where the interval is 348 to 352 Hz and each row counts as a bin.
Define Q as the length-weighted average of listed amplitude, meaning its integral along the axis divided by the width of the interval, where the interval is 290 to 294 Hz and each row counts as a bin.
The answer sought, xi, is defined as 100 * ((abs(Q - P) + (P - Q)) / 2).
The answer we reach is 13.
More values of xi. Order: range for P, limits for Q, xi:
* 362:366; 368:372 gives 19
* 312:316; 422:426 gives 81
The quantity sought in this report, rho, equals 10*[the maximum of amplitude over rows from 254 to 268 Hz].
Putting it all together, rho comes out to 21.0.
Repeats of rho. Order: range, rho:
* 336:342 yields 23.1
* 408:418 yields 14.2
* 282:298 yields 20.5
